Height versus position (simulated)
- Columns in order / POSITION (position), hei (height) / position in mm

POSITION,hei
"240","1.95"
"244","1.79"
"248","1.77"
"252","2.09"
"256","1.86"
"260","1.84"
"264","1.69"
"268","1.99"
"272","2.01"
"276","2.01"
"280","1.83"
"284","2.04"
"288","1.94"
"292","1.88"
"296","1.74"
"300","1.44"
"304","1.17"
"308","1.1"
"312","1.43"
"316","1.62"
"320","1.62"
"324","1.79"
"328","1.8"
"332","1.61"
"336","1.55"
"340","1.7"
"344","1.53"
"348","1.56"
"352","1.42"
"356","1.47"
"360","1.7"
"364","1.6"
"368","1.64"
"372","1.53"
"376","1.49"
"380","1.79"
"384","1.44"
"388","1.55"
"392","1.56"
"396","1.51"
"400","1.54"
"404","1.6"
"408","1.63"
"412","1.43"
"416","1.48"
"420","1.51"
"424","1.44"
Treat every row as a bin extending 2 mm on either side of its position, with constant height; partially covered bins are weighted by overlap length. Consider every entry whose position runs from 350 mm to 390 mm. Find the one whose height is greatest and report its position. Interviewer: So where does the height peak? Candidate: 380 mm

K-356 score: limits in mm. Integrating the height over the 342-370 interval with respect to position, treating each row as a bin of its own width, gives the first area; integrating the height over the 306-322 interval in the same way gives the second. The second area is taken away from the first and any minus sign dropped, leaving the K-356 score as 21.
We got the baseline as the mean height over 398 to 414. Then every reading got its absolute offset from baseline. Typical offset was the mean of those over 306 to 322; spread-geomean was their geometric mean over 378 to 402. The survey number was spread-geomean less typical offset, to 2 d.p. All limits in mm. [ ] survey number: -0.18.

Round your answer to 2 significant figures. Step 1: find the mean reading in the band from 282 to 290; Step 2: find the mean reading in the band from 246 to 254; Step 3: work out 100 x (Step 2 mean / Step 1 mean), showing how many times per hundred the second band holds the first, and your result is 97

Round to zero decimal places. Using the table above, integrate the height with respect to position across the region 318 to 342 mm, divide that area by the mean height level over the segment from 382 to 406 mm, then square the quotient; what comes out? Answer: 690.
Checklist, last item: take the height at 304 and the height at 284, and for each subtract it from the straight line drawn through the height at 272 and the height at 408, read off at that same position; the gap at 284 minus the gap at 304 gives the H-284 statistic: -0.81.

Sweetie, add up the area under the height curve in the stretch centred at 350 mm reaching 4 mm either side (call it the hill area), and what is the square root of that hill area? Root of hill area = 3.45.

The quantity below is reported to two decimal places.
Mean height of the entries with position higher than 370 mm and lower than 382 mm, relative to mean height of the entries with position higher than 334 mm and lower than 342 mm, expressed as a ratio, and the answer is 0.99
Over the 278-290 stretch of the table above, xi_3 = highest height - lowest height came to 0.21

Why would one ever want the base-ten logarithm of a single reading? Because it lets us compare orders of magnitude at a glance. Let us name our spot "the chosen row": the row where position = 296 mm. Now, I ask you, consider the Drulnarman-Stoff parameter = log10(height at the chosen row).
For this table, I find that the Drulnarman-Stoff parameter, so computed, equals 0.24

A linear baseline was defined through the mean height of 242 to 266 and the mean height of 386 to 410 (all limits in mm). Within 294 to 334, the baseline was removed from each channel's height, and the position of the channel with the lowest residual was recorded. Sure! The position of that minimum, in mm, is 308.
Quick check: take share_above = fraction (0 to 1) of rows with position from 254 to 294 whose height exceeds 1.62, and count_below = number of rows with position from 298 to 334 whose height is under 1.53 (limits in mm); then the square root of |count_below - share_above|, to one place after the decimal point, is 1.7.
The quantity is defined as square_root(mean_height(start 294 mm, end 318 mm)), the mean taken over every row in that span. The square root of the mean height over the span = 1.19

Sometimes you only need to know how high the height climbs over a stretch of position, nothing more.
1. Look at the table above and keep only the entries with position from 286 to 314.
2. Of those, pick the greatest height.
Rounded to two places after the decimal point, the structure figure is 1.94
